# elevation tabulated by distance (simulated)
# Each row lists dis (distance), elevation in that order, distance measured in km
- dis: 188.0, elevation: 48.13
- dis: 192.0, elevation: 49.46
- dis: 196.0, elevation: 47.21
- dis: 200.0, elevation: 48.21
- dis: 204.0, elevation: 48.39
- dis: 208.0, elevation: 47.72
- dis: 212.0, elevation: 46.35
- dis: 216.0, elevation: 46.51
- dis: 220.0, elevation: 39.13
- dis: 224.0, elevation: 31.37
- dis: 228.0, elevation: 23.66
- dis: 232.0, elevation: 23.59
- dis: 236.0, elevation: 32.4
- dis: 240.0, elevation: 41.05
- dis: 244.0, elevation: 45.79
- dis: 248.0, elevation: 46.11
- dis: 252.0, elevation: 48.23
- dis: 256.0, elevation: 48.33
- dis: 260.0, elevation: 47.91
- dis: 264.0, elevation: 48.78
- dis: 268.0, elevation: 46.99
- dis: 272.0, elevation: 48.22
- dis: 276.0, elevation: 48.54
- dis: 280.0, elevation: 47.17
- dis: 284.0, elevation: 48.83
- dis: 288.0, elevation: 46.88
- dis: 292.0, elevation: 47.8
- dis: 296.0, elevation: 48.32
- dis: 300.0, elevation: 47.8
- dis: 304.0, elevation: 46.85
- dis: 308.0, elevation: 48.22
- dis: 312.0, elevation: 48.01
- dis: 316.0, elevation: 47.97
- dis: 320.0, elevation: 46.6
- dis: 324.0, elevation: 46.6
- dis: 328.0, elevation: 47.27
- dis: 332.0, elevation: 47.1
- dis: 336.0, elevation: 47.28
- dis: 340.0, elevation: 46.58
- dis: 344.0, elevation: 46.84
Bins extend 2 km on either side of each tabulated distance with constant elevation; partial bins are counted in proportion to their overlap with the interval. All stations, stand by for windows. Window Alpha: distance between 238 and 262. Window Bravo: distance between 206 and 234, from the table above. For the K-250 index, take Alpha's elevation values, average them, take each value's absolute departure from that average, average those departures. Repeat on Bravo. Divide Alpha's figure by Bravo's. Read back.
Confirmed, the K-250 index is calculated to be 0.21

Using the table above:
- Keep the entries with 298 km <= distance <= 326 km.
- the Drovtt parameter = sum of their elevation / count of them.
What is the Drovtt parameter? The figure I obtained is 47.4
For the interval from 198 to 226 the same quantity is 44.0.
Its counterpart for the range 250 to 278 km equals 48.1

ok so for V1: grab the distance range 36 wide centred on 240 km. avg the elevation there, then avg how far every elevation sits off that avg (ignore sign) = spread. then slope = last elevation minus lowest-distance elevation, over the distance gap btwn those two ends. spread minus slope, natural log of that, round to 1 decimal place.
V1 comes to 2.1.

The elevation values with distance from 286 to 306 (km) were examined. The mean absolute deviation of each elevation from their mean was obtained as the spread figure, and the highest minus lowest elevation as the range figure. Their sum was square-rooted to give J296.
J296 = 1.4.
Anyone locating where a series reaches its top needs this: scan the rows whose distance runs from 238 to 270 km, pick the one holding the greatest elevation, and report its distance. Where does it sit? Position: 264.0 km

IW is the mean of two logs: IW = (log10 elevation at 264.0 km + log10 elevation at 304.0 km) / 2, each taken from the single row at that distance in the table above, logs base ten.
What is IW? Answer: 1.68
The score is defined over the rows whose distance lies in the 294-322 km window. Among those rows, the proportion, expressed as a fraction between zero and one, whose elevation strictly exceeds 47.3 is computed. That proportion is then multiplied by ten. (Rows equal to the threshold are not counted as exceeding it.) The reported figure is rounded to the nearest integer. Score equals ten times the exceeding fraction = 7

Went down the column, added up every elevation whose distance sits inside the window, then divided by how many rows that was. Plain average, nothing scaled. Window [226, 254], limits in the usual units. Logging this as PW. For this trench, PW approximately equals 37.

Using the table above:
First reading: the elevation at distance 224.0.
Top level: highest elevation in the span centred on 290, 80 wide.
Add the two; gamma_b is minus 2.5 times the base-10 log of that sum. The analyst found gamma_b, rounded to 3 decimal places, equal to -4.760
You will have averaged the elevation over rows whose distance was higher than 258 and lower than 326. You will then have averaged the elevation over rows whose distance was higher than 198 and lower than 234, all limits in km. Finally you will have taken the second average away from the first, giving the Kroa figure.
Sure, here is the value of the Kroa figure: 8.3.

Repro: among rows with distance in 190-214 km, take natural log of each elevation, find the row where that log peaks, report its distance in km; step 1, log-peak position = 192.0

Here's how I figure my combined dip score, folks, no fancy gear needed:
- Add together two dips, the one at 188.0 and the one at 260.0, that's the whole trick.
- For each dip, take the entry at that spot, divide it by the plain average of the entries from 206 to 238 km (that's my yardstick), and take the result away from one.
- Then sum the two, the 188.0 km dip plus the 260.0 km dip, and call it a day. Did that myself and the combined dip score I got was -0.643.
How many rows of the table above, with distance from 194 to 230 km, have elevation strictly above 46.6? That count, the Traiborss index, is 4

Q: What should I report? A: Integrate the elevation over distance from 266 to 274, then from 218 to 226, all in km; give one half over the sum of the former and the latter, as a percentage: 0.075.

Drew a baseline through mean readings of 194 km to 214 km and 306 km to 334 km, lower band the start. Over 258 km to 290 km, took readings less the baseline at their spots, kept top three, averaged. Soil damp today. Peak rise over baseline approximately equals 1.3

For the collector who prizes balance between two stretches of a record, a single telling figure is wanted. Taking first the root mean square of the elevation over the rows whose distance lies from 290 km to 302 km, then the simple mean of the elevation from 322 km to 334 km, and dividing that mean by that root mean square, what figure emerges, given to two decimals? 0.98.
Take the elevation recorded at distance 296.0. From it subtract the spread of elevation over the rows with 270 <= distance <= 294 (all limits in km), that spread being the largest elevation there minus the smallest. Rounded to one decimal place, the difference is 46.4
